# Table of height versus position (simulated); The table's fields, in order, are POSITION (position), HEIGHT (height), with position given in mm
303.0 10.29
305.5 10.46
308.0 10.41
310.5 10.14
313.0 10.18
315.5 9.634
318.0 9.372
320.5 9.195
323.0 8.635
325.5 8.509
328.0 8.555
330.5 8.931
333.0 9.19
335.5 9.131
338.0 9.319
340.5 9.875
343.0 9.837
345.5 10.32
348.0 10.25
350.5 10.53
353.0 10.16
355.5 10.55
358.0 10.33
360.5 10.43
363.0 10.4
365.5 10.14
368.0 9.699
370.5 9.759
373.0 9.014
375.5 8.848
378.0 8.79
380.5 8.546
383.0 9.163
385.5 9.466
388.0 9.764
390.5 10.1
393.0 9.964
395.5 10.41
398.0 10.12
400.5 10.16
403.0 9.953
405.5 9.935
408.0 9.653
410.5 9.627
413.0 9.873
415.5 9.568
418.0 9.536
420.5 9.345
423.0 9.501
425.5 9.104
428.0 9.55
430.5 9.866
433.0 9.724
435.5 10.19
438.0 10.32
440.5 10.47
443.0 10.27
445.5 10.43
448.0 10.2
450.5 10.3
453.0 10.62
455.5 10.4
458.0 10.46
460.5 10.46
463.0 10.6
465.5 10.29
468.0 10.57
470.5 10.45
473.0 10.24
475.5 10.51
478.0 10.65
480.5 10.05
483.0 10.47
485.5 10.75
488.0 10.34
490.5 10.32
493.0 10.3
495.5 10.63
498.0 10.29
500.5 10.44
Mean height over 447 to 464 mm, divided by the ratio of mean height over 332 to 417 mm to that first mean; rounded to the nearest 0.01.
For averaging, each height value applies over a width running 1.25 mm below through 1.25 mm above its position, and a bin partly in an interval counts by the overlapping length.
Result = 11.12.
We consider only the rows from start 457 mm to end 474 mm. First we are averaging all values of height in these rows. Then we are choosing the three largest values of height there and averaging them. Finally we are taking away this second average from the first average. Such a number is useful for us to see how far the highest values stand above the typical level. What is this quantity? -0.10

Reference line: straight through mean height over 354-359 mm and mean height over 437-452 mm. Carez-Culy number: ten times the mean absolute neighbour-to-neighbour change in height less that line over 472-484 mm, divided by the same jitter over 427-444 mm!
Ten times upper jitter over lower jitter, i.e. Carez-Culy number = 15.3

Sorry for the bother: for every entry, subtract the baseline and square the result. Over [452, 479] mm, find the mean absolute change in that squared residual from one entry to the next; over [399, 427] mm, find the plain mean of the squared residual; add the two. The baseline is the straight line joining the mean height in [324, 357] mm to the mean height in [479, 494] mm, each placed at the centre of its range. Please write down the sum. 0.3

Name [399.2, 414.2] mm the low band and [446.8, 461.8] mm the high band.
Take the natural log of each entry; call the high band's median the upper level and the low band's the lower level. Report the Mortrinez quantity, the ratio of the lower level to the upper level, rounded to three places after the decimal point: 0.978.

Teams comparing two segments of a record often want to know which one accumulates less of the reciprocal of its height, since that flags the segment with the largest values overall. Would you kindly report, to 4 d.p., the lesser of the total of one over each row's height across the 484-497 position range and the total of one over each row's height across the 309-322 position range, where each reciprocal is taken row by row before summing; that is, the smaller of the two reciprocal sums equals 0.4778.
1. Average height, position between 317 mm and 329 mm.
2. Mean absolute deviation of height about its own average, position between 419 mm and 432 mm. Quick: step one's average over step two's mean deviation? 44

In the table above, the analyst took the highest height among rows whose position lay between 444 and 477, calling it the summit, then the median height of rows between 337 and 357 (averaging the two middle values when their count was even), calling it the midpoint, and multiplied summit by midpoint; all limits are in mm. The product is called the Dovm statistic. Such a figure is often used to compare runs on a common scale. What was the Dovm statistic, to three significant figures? 108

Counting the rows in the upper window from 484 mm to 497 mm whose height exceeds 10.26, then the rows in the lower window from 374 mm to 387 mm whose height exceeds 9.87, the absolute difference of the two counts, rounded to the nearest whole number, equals 5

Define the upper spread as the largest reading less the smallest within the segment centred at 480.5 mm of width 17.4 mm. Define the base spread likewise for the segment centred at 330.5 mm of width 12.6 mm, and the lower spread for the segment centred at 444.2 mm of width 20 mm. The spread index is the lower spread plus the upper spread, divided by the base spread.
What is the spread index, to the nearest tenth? 1.7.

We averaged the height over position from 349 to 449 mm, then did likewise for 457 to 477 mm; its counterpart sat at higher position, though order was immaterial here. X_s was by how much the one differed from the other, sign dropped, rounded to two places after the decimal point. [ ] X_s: 0.61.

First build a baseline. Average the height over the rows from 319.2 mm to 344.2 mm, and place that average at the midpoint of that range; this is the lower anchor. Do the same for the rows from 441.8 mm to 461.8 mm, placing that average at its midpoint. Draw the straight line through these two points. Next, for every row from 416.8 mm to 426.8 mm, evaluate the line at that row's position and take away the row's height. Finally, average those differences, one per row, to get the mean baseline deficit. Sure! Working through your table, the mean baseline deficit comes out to 0.70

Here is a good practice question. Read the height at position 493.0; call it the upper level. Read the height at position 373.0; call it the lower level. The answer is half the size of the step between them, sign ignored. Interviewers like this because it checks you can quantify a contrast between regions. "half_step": 0.64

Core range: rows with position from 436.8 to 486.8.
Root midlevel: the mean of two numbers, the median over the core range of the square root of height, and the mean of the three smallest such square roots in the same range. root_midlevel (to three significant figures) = 3.21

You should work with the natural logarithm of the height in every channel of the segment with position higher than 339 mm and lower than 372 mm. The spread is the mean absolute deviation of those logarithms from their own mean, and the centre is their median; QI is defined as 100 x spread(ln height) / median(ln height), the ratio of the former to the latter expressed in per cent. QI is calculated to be 1.03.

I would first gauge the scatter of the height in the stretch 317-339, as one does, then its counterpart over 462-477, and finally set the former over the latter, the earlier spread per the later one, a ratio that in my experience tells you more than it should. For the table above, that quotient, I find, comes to 2.3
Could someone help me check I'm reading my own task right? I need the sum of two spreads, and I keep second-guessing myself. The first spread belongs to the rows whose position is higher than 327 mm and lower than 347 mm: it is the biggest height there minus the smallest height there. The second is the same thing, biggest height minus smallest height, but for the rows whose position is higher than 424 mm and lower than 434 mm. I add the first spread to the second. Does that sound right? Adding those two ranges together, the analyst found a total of 2.5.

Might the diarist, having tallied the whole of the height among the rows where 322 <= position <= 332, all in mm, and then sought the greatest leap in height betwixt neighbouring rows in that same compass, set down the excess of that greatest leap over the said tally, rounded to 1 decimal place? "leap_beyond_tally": -34.3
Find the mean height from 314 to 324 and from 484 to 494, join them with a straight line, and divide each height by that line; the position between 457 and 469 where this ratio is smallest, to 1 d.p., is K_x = 465.5 mm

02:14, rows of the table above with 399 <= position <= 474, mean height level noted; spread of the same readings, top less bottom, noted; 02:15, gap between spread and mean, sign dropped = 8.5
